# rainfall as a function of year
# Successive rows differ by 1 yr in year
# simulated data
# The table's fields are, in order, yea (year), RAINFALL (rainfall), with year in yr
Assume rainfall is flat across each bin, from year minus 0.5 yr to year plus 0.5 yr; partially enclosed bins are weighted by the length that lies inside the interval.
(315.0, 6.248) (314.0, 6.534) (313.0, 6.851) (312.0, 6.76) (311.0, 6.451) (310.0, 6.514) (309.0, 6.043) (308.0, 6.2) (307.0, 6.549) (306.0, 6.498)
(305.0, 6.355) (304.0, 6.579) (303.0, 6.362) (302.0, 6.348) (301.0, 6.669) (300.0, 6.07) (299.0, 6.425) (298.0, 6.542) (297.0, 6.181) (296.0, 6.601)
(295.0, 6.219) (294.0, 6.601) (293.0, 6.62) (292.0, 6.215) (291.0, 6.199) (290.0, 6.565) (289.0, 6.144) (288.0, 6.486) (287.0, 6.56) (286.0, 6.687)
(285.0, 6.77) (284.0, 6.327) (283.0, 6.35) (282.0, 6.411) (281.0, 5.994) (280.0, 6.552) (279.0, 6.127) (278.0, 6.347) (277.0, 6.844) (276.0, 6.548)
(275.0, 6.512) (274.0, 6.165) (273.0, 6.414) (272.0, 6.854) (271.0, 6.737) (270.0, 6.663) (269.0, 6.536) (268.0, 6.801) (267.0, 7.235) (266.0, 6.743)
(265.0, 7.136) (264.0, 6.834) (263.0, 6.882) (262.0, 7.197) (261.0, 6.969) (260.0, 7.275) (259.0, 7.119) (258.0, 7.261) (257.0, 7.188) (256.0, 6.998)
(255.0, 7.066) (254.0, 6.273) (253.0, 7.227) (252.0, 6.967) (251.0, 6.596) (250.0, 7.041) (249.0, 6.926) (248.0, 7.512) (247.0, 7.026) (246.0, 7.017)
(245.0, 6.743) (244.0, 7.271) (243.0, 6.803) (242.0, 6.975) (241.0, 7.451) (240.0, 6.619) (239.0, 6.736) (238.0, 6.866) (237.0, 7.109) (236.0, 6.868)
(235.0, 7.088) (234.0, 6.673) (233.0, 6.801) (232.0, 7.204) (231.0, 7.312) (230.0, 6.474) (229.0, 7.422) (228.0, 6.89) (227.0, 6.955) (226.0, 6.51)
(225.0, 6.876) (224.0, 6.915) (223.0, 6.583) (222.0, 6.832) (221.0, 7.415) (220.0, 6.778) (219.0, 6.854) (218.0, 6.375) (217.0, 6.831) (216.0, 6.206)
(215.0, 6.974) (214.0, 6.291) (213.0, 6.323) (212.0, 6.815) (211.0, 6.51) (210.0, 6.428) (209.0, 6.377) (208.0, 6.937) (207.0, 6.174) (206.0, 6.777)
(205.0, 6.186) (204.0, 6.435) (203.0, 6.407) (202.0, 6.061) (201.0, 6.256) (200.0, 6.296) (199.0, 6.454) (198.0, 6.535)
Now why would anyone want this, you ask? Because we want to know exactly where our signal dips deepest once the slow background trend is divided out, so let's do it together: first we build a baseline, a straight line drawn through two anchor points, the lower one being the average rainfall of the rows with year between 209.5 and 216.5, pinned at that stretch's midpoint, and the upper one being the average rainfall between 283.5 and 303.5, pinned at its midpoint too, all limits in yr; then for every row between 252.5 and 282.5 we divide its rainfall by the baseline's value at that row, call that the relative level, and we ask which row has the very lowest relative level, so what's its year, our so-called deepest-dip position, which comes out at 281.0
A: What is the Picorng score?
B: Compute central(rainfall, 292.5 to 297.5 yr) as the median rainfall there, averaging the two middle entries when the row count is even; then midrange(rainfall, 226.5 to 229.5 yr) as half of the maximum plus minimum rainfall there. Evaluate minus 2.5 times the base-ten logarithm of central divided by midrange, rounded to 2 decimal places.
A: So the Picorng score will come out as 0.09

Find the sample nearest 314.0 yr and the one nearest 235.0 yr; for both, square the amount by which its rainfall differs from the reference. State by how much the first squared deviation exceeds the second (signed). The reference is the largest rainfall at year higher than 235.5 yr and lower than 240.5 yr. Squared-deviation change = 0.33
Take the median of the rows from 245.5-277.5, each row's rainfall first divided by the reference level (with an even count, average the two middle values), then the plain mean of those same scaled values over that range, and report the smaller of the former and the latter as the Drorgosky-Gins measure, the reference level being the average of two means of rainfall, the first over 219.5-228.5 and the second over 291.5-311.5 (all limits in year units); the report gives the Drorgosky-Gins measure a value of 1.04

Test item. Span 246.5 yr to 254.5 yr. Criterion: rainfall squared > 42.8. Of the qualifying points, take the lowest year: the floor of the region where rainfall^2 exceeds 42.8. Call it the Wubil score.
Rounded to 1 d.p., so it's 247.0 yr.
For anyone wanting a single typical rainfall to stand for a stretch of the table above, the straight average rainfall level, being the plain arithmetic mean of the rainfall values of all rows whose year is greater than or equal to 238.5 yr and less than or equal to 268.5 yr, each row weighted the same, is 7.00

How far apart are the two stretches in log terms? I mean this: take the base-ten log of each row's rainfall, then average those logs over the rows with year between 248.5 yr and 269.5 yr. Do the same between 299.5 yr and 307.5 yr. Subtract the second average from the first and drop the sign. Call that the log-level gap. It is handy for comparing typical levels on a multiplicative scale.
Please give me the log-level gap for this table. 0.0347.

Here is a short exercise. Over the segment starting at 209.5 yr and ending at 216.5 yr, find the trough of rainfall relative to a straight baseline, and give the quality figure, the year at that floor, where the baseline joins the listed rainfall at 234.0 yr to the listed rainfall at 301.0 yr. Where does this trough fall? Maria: 216.0 yr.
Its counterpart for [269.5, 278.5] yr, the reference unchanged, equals 274.0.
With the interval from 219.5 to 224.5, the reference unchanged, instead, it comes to 223.0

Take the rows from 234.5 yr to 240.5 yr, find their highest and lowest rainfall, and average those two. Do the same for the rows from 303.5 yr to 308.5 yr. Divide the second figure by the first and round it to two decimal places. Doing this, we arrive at 0.93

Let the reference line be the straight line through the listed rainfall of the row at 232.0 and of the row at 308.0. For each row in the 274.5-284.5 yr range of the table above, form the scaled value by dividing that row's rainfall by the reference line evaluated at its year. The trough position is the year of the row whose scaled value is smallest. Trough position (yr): 281.0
